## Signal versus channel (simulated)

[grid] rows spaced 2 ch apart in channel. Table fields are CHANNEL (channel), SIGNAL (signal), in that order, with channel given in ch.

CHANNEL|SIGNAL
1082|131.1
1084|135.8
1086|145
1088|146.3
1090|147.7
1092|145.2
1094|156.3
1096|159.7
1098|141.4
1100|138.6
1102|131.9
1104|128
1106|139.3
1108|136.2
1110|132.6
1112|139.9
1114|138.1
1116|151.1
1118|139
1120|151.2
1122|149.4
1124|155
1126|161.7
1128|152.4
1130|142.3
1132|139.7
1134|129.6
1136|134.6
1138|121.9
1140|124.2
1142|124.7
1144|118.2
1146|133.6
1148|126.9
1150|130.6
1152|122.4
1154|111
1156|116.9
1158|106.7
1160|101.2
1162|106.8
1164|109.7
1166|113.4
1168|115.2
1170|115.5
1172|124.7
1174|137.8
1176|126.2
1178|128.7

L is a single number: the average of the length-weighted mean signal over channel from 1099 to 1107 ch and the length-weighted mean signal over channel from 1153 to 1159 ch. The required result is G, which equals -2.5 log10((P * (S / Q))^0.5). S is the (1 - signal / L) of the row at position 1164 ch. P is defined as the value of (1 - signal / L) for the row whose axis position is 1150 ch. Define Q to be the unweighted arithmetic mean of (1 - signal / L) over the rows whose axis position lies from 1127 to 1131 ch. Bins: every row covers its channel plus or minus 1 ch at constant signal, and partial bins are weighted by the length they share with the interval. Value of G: 1.8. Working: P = -0.1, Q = -0.20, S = 0.11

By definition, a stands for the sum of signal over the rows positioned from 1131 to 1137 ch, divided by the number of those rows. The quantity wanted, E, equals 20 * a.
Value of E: 2693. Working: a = 135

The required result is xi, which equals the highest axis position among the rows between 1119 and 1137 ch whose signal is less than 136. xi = 1136 ch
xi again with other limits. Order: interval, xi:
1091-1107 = 1104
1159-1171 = 1170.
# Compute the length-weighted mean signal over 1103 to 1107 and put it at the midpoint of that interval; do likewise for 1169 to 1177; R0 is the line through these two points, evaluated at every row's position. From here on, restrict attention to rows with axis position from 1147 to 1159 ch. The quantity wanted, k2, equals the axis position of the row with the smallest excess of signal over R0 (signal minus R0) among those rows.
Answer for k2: 1158 ch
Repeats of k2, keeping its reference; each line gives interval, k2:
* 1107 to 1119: 1110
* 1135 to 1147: 1144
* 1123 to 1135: 1134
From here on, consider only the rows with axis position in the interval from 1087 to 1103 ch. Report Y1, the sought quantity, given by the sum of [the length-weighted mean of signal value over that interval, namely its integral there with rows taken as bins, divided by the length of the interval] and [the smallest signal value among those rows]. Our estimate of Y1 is 278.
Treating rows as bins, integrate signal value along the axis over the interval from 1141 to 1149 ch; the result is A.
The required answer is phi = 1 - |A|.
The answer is -1006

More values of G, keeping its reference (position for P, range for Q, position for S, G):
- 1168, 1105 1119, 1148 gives 2.3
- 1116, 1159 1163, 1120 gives 0.6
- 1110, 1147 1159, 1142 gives 1.8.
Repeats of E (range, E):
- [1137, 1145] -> 2445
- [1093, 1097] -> 3160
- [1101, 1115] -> 2703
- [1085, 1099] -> 2976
